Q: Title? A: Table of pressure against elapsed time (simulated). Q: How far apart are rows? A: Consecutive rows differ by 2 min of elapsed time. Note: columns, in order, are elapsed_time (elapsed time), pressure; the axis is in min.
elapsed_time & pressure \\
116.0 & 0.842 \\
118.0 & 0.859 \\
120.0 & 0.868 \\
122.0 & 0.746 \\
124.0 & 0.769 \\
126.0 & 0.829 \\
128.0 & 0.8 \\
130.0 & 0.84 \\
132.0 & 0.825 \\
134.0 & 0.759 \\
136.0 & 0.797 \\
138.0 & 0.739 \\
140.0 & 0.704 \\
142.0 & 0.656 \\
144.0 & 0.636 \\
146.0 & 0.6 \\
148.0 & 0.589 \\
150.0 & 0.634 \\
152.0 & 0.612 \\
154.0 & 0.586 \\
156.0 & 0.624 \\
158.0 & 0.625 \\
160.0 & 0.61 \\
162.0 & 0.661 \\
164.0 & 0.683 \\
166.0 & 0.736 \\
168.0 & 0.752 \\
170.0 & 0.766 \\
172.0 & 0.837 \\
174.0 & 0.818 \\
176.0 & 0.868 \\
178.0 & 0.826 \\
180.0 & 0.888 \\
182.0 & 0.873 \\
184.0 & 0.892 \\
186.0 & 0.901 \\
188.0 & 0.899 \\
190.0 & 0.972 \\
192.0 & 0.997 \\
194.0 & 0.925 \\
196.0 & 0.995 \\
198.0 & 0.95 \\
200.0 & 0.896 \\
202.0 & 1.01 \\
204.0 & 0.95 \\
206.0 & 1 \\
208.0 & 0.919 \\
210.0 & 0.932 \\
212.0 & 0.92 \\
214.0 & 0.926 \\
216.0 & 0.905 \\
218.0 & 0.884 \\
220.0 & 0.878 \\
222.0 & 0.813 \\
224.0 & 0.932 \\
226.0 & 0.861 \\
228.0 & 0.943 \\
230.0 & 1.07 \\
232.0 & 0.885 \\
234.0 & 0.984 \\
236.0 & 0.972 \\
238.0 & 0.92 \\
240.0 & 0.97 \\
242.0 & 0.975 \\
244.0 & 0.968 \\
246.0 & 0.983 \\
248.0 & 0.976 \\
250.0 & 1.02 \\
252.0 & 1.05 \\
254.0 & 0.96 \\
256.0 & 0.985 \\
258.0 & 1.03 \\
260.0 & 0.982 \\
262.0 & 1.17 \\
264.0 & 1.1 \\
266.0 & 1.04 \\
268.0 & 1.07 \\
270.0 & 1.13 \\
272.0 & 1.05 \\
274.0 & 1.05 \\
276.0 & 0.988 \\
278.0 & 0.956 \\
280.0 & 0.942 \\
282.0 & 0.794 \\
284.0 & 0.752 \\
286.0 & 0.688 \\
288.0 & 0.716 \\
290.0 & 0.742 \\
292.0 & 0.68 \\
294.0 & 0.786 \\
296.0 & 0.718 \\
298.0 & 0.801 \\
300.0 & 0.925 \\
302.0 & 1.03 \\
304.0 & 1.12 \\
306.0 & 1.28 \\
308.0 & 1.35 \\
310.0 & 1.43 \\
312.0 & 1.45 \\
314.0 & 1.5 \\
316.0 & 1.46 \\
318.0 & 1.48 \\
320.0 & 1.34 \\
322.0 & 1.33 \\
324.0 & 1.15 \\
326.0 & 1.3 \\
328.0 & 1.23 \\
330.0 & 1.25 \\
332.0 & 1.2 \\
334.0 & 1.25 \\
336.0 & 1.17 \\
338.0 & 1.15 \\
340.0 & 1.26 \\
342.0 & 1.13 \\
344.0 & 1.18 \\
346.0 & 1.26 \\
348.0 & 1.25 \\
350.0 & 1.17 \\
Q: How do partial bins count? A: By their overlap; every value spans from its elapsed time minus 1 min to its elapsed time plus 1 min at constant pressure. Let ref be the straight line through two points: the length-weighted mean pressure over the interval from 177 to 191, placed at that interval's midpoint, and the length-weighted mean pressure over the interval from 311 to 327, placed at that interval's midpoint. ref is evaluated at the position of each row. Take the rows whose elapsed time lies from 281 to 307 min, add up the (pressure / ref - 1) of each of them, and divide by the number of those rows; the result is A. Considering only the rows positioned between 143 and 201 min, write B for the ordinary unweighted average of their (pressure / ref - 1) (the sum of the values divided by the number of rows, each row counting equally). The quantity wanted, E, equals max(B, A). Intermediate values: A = -0.34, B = -0.09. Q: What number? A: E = -0.09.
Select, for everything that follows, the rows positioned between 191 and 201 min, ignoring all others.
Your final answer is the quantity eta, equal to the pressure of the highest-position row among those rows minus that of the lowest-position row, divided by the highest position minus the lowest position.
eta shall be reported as -0.01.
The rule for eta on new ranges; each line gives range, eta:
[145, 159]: 0.00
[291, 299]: 0.02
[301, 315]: 0.04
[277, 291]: -0.02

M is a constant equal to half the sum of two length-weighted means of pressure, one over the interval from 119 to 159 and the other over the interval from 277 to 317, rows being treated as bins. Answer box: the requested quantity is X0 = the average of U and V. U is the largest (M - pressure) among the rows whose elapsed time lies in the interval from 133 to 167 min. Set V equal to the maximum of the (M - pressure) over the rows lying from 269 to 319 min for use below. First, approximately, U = 0.27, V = 0.18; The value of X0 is 0.23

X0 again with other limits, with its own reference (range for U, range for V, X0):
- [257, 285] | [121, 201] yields 0.19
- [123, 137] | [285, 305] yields 0.14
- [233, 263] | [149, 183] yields 0.11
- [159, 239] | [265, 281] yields 0.08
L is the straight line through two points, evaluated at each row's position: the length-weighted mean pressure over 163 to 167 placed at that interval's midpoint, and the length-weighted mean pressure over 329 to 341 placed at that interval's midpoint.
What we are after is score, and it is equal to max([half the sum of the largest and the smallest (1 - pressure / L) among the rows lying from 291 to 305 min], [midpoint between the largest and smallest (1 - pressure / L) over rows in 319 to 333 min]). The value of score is 0.188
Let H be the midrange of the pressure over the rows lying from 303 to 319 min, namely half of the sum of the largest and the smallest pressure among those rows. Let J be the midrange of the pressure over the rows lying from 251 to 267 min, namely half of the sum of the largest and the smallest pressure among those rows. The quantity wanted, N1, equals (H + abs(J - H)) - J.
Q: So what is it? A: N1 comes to 0.5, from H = 1.31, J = 1.1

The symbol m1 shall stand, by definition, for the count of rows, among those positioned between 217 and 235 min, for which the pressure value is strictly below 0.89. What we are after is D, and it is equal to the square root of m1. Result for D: 2.24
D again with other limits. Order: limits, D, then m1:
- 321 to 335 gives 0.00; 0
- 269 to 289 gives 2.00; 4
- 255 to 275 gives 0.00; 0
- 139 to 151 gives 2.45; 6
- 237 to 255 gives 0.00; 0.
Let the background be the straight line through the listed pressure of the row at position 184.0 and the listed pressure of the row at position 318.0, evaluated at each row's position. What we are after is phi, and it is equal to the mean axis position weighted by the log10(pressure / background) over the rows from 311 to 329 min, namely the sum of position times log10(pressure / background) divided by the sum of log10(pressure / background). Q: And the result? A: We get 324.8 min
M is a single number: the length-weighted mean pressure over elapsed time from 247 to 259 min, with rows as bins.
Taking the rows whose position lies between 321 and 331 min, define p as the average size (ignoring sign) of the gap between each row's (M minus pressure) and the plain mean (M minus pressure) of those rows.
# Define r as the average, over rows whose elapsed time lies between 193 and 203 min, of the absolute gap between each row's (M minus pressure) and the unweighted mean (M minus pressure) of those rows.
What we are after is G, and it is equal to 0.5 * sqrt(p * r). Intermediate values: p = 0.050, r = 0.038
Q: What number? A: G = 0.022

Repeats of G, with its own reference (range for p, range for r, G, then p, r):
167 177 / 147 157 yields 0.013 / 0.039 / 0.017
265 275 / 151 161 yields 0.008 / 0.026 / 0.011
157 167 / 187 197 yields 0.018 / 0.037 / 0.036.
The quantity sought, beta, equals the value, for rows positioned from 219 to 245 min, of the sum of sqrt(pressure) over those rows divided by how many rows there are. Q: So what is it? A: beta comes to 0.97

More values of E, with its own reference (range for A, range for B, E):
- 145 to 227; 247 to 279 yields -0.08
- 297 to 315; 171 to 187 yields -0.01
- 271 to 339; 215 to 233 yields -0.12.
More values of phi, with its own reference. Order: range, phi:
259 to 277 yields 268.9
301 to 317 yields 303.7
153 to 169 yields 159.7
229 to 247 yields 238.8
